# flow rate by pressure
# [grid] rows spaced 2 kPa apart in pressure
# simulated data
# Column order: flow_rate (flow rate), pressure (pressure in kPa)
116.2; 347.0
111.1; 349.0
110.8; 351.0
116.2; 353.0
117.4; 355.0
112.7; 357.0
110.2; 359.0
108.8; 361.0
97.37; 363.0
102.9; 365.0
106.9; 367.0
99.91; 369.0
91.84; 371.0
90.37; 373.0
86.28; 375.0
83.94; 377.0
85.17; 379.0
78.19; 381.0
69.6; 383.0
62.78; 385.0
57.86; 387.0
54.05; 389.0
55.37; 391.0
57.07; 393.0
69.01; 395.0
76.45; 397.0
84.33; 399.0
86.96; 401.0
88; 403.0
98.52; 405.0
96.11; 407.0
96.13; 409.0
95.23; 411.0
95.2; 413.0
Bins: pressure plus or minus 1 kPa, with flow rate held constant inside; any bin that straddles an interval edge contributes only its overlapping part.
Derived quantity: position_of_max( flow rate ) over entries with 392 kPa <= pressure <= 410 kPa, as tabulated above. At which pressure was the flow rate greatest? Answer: 405.0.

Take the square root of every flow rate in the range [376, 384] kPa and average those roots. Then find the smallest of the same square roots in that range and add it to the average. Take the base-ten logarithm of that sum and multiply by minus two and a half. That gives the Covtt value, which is -3.09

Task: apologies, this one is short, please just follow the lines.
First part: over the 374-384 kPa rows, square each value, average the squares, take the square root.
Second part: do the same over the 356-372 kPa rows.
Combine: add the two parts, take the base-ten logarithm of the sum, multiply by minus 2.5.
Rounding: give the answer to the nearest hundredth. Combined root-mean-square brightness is -5.67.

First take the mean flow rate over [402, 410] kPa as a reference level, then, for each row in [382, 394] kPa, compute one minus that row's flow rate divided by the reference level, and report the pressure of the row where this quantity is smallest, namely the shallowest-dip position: 383.0 kPa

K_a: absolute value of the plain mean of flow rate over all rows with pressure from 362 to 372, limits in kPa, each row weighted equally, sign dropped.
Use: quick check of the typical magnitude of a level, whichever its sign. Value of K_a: 100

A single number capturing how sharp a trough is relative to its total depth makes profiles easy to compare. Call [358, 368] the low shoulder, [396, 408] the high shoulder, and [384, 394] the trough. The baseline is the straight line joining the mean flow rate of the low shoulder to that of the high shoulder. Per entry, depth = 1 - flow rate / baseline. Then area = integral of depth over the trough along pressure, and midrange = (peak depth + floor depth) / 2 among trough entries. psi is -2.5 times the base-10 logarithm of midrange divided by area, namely 2.5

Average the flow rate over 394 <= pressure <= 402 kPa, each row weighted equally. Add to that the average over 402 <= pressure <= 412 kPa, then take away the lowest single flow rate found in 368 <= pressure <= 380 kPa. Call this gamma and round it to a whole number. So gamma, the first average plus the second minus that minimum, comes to 90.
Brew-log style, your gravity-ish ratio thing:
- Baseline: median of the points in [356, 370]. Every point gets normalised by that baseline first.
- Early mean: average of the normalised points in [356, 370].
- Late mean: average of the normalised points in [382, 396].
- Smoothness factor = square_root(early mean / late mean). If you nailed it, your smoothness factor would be 1.3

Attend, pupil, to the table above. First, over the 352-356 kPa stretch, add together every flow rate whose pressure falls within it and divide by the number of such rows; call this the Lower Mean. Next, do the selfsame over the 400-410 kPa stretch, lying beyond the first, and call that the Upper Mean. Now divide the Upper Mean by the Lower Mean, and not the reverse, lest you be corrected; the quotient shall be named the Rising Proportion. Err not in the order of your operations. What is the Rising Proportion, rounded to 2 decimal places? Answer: 0.80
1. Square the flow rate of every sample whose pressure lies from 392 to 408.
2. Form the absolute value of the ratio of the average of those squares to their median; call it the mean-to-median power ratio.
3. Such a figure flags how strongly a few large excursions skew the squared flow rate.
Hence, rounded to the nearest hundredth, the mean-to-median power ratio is 0.94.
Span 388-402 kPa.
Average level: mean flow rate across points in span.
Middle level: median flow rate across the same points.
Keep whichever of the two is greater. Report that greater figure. 69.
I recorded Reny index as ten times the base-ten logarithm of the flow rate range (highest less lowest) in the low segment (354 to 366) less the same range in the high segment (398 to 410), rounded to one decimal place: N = 7.7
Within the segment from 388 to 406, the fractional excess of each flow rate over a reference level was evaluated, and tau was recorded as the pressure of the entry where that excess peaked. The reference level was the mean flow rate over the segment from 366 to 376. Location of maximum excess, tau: 405.0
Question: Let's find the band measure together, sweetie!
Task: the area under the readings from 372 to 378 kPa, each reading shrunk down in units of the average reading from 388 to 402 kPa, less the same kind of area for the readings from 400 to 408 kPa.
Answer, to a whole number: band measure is -3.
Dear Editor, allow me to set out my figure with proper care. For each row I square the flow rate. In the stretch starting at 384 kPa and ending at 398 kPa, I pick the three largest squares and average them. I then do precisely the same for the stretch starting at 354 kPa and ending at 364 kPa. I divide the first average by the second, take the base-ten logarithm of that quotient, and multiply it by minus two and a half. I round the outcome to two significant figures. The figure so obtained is 1.1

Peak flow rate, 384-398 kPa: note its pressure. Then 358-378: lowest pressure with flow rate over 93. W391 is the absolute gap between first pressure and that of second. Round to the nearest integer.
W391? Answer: 38 kPa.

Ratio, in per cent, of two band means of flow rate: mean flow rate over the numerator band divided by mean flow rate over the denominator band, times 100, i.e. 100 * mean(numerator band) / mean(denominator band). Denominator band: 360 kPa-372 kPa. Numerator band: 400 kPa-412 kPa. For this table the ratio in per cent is 92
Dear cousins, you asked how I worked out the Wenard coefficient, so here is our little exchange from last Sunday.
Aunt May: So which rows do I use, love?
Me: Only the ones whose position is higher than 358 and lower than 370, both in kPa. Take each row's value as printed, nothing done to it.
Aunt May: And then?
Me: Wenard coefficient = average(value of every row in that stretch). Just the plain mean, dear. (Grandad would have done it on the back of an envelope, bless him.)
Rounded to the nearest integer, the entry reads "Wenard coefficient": 104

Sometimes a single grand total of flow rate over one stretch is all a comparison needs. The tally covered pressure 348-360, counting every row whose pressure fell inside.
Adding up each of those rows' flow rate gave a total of 678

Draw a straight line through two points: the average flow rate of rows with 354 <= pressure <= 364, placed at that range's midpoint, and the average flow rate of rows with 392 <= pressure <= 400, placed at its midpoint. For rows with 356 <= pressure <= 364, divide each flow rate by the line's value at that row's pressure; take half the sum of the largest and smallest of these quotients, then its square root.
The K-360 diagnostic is 0.98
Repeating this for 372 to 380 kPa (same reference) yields 0.97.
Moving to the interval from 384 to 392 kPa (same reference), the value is 0.85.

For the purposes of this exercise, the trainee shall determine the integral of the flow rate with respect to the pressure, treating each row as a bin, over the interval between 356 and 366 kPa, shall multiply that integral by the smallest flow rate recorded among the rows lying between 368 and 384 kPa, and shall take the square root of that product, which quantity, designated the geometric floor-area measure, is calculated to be 272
